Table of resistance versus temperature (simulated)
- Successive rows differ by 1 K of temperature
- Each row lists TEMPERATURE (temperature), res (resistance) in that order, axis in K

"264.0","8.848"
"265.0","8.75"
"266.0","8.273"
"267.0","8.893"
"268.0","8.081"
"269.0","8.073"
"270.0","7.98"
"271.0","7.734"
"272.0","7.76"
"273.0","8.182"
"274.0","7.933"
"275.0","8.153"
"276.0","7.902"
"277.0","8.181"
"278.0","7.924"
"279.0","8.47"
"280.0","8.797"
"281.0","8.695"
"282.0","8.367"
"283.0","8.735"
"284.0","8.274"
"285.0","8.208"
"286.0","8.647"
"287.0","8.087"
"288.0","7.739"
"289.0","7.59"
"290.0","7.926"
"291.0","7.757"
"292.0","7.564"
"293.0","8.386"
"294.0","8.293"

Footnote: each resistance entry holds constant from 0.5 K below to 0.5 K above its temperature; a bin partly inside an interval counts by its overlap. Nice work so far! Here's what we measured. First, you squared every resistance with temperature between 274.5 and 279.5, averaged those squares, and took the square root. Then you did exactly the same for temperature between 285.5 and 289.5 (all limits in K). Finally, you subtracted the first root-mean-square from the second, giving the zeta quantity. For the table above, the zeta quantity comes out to -0.1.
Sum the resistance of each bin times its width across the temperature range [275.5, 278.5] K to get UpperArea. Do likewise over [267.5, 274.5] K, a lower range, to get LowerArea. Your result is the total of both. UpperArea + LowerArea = 80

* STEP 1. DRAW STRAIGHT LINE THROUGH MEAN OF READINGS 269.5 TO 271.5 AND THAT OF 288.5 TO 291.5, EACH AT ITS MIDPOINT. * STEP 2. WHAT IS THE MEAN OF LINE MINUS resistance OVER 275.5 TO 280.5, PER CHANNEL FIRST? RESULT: -0.44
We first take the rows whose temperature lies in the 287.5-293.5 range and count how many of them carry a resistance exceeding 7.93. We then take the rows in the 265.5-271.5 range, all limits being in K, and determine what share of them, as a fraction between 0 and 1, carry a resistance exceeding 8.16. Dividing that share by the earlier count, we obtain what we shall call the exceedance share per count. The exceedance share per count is 0.33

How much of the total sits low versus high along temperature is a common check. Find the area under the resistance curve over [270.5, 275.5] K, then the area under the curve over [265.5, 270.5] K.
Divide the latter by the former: 1.04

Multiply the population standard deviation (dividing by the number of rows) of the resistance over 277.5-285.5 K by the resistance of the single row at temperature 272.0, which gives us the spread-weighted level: 2.2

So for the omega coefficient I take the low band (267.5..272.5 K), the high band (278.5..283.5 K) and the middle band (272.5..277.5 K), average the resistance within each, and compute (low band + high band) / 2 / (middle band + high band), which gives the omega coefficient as 0.496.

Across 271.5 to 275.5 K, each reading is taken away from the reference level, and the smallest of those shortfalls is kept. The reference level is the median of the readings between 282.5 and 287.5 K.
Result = 0.1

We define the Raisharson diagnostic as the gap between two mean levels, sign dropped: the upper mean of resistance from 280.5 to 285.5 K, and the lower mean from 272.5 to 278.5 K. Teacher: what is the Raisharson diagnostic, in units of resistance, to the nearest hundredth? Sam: 0.41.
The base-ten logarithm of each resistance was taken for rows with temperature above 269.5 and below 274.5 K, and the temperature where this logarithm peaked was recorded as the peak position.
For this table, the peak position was 273.0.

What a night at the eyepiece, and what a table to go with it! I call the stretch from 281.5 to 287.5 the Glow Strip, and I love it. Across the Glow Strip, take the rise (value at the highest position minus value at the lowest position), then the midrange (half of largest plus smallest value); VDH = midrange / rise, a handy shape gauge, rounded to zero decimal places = -30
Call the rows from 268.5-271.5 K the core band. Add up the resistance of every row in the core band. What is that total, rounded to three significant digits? 23.8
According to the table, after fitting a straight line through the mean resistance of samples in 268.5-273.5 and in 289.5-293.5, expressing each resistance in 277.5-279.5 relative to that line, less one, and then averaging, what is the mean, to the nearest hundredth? 0.03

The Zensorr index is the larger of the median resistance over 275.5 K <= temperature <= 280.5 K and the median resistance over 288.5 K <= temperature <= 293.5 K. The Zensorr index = 8.18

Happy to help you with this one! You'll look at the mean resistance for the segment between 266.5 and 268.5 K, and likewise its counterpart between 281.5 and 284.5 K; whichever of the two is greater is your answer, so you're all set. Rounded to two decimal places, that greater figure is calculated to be 8.49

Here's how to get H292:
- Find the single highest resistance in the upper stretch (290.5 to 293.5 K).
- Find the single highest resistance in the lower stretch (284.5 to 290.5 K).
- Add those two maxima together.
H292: 17.0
